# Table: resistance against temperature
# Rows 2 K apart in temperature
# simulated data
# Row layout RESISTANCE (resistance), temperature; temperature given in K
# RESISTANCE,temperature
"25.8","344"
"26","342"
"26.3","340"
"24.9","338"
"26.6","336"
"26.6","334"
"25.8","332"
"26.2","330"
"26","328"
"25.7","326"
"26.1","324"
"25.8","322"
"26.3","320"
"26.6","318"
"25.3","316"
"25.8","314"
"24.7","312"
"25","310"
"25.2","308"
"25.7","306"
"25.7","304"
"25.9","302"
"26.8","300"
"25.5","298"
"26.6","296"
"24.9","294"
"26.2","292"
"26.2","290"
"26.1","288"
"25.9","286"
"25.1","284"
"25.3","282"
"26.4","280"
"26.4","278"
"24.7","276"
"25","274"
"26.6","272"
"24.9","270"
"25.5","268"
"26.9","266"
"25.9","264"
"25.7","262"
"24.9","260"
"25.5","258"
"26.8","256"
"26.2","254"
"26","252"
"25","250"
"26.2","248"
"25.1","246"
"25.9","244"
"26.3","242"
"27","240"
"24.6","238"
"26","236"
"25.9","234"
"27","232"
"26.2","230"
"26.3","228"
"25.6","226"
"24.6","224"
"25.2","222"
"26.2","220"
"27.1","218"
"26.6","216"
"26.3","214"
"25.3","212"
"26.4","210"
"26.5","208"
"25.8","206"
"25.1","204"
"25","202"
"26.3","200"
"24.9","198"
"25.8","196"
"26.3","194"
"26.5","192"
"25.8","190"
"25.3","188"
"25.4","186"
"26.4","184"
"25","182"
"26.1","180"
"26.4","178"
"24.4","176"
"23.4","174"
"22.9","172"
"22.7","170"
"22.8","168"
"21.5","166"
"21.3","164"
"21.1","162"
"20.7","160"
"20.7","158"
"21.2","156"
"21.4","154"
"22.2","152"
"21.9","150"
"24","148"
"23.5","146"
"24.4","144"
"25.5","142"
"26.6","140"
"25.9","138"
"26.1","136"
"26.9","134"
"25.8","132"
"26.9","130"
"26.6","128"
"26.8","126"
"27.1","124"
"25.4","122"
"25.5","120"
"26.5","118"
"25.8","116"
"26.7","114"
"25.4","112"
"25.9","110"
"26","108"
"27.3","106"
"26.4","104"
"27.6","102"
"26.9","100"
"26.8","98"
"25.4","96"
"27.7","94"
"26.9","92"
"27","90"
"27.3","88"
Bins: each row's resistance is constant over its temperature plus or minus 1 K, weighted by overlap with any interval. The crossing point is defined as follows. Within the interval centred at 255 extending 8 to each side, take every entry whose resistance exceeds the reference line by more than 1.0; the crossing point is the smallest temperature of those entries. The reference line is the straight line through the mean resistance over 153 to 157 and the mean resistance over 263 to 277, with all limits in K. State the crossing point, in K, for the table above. 248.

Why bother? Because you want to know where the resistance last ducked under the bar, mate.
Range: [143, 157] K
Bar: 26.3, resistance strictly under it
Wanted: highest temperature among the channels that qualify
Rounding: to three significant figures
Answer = 156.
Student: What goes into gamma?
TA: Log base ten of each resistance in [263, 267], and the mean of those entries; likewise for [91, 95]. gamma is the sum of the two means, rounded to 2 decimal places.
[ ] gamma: 2.86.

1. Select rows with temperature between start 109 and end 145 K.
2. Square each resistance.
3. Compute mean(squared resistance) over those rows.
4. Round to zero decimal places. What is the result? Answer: 682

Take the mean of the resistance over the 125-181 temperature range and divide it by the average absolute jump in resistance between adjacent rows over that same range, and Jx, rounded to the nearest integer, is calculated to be 36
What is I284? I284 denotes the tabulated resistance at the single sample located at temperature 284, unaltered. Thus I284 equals 25.1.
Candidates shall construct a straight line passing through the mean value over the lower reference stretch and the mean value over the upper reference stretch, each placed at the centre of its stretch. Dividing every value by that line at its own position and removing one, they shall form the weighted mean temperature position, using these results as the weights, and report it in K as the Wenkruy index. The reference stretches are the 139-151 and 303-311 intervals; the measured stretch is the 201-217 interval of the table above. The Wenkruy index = 210.6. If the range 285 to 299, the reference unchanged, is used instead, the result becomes 291.1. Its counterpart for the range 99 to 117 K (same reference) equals 106.9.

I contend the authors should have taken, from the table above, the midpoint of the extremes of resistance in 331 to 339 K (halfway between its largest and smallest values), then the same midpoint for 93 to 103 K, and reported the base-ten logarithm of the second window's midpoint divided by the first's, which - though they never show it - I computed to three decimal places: 0.013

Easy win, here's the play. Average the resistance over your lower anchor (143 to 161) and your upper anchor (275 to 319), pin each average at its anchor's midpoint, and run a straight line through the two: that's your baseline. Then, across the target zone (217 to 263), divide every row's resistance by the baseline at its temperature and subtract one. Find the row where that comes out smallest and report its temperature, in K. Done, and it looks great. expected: 260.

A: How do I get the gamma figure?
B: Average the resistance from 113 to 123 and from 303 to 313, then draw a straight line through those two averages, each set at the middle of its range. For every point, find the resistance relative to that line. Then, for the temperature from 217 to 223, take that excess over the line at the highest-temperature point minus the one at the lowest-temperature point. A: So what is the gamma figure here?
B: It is -1.9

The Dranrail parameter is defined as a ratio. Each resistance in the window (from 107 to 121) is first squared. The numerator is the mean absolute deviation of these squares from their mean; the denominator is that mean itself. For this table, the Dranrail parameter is 0.028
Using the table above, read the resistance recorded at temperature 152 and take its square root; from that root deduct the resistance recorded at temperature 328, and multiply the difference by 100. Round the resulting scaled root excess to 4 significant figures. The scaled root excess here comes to -2129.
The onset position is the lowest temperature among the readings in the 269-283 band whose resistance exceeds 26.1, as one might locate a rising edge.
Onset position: 272 K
